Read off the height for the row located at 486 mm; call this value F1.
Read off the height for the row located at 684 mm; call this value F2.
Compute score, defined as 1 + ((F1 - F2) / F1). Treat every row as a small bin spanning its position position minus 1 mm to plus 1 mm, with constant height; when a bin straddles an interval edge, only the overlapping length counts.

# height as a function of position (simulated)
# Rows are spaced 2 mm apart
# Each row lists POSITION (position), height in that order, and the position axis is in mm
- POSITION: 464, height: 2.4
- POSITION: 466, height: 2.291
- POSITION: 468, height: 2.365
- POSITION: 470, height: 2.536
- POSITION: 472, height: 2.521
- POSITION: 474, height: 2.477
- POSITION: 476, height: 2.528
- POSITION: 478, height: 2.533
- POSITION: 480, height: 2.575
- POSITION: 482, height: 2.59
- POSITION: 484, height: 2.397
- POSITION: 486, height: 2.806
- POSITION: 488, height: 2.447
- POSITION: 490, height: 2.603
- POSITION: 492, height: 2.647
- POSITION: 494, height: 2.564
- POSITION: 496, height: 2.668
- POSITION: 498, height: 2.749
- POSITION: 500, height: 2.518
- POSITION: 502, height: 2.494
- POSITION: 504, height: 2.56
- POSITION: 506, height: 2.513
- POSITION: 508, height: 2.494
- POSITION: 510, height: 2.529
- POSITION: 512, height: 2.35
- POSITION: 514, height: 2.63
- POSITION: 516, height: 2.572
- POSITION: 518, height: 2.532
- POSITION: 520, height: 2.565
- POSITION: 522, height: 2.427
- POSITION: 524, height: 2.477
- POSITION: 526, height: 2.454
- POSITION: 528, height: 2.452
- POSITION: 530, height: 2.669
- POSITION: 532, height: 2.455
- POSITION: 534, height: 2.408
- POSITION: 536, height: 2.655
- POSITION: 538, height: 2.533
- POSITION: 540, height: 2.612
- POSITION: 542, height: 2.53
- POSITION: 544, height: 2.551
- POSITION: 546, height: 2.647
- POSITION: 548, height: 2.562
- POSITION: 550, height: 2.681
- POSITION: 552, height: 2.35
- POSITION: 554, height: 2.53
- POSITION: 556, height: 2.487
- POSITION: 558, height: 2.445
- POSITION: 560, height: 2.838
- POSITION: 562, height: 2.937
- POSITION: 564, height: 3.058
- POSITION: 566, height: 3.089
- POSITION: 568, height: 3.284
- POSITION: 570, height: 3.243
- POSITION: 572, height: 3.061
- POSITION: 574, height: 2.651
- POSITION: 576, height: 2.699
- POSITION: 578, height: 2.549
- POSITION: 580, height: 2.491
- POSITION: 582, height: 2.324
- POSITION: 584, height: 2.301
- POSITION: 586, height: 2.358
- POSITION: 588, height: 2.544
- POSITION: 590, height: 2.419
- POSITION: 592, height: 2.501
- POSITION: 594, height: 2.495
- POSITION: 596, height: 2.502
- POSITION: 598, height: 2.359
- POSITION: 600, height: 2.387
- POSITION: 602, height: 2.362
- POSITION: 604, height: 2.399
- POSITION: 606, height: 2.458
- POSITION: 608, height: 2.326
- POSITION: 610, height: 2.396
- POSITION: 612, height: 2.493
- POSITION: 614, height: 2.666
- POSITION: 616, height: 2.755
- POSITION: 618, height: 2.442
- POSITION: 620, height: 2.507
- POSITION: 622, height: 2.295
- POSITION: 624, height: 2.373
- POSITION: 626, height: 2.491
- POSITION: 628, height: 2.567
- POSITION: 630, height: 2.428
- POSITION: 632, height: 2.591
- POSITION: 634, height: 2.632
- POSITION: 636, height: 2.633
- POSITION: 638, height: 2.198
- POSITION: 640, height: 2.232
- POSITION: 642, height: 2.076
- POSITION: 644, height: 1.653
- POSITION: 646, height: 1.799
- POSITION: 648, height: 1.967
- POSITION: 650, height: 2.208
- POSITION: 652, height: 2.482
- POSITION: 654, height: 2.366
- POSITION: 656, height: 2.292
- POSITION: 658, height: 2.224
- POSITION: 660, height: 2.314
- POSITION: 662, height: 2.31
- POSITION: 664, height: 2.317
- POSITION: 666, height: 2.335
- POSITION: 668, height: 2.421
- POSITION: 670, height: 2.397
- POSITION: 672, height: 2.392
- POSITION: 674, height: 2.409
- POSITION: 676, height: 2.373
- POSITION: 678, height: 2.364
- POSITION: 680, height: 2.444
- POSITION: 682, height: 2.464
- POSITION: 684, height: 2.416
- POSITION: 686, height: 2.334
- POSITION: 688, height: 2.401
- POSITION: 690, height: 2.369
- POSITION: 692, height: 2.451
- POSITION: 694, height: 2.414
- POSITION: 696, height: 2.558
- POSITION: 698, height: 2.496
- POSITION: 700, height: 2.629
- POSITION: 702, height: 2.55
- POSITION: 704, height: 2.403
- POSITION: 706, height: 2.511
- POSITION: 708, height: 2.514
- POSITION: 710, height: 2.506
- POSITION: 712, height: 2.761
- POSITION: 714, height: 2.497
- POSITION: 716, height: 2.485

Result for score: 1.14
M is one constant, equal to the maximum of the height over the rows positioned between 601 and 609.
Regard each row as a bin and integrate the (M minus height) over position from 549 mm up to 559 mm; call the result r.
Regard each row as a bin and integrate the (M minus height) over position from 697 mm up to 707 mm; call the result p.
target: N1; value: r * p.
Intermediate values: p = -0.6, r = -0.4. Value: 0.2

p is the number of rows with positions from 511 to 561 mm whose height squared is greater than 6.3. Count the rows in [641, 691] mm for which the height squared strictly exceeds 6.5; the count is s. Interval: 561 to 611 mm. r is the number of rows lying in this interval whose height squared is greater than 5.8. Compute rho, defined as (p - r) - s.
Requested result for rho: -1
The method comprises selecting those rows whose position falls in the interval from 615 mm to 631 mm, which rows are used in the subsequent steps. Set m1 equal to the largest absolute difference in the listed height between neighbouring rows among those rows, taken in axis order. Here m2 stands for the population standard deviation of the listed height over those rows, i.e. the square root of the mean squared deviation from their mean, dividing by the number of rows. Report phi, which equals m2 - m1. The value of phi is -0.184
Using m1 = 0.31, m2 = 0.129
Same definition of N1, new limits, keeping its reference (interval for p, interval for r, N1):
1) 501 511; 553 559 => 0.1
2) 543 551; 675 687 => -0.9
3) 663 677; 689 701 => -0.4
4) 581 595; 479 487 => -0.6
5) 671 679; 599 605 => 0.3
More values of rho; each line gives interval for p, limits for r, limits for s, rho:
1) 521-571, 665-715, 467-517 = -11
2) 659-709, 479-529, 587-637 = -24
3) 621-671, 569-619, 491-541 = -23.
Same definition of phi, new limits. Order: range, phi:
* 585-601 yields -0.117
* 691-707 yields -0.075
